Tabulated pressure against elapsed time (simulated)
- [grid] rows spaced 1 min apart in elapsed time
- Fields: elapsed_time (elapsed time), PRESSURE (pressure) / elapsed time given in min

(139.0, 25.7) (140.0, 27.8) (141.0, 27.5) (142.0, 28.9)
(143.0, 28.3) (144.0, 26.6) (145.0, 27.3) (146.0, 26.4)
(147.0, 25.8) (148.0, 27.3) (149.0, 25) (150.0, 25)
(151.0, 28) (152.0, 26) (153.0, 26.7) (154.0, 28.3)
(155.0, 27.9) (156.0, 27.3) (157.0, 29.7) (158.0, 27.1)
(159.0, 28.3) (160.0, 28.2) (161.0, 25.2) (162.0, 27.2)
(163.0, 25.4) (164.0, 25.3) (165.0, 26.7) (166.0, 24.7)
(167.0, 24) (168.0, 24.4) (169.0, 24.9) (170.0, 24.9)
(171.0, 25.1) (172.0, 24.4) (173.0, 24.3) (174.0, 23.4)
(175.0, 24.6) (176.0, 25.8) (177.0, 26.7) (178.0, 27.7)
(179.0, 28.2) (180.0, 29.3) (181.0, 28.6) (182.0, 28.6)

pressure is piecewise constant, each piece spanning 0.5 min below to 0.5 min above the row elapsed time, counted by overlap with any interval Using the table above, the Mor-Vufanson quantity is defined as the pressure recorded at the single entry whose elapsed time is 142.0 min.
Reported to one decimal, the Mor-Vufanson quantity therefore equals 28.9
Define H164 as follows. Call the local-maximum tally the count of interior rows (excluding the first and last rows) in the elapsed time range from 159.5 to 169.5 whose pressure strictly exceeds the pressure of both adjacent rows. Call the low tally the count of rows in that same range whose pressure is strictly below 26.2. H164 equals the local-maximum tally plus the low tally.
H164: 9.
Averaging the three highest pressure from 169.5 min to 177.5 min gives 25.9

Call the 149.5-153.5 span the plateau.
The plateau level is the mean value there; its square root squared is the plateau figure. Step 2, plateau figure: 26.4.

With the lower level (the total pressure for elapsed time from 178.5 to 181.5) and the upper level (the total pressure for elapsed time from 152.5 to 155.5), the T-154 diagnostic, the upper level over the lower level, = 0.96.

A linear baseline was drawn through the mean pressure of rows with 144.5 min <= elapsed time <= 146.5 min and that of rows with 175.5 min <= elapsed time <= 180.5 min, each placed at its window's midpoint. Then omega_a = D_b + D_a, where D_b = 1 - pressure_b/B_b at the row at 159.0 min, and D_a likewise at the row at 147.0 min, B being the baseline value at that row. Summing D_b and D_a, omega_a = 0.00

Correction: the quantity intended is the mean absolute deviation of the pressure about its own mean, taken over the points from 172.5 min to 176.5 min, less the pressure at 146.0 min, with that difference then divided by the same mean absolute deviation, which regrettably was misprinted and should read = -38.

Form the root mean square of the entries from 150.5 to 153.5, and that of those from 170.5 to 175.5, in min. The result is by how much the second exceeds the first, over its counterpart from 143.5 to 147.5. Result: -0.096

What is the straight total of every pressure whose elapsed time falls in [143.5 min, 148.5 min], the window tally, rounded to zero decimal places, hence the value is 133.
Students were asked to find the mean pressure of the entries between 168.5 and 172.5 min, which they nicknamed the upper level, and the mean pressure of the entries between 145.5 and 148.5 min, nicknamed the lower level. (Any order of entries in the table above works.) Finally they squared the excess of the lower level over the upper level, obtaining 2.8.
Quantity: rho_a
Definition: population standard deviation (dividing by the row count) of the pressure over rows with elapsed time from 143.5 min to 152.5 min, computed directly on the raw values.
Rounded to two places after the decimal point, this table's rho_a 0.98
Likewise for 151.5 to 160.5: 1.02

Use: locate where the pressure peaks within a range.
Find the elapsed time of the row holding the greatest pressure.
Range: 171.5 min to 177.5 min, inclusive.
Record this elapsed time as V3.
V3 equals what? 177.0 min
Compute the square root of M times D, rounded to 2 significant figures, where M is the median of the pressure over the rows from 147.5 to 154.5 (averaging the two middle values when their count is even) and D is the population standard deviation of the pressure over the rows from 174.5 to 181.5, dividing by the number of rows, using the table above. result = 6.4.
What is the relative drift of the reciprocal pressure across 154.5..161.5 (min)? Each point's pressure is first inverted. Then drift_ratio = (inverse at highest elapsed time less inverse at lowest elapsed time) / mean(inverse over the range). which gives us 0.11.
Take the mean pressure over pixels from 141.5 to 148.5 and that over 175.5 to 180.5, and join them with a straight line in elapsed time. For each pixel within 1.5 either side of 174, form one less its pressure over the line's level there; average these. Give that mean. 0.12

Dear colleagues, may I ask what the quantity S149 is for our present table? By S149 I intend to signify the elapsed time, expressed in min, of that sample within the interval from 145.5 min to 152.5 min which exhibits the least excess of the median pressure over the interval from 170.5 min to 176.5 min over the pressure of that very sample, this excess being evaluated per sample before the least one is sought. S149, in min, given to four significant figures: 151.0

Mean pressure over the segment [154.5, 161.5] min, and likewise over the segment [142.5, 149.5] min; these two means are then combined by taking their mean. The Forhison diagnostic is 27.2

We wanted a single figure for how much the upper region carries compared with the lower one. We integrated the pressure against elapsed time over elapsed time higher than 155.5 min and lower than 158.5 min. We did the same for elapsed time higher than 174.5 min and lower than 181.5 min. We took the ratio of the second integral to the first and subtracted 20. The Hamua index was -17.7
